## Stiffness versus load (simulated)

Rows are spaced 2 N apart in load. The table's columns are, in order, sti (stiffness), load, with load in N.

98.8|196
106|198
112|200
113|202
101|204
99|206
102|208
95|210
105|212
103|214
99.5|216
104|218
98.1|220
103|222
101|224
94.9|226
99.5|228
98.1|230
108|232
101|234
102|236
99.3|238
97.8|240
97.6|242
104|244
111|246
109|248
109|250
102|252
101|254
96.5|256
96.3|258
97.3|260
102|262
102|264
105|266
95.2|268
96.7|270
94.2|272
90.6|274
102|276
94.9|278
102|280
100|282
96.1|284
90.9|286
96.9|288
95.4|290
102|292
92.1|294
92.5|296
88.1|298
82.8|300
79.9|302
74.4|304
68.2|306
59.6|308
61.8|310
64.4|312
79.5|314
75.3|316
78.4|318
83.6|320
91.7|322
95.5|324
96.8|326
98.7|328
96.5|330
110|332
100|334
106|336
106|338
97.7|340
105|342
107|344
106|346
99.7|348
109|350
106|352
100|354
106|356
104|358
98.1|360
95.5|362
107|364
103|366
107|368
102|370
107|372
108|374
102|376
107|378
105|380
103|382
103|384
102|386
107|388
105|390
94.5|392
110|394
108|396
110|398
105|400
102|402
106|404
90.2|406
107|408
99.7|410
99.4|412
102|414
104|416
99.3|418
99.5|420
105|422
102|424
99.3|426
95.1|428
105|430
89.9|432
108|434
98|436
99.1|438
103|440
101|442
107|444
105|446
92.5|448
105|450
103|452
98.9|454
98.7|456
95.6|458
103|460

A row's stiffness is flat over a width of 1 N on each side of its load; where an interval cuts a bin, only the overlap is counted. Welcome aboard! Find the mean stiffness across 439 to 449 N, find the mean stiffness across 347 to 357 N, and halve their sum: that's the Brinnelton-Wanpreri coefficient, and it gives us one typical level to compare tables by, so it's 103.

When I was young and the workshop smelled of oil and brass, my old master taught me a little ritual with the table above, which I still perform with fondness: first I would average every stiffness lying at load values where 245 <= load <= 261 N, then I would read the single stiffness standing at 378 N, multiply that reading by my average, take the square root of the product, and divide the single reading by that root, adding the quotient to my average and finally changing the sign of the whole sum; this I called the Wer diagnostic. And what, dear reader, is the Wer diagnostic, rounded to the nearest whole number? -104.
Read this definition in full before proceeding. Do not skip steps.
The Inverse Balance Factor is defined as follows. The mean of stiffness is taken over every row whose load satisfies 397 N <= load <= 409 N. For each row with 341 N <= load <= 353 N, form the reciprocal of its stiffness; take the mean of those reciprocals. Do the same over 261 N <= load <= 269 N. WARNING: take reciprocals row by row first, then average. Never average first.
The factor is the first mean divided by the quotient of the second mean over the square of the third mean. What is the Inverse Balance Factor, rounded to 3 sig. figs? 1.07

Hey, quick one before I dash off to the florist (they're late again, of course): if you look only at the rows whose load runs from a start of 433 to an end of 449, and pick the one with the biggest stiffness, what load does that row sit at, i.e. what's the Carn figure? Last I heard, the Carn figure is 434 N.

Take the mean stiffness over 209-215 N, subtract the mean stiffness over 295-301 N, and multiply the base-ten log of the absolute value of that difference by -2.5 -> -2.8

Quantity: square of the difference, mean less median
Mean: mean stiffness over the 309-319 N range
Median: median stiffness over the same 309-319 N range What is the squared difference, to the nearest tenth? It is 11.7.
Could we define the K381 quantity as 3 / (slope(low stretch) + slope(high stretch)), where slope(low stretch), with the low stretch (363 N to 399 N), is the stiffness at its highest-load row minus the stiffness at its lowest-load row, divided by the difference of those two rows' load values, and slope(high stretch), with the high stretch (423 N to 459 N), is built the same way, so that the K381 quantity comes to -30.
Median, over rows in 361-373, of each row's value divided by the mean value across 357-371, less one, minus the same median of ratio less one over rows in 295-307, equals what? 0.23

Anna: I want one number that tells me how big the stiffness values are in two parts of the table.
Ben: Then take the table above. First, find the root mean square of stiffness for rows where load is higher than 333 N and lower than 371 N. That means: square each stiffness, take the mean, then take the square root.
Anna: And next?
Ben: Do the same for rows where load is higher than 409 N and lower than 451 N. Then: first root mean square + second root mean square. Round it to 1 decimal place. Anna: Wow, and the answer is 204.5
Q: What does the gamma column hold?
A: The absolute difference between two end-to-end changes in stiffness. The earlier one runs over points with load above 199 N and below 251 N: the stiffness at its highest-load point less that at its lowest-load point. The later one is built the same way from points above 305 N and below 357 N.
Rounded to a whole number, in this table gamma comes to 41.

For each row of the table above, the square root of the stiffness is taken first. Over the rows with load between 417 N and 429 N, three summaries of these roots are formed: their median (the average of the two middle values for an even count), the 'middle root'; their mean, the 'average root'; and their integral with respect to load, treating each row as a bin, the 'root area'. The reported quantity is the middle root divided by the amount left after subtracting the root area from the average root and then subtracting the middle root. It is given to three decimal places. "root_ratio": -0.083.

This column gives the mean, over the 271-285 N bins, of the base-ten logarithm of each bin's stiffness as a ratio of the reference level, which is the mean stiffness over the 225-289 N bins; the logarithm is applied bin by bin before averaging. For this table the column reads -0.01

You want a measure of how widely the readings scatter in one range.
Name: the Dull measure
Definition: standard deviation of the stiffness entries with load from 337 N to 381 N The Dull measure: 3.7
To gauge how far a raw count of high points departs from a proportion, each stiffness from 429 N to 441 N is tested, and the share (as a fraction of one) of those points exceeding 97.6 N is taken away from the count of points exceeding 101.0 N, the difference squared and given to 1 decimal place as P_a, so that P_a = 4.7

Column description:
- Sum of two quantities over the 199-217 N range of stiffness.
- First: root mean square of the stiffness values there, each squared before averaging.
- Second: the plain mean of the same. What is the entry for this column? 207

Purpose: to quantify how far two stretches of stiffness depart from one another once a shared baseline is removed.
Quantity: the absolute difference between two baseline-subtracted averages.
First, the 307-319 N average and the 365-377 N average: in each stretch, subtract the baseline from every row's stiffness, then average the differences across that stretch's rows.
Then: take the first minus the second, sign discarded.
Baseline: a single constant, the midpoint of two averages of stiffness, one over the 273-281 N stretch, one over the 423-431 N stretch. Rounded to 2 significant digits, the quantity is 35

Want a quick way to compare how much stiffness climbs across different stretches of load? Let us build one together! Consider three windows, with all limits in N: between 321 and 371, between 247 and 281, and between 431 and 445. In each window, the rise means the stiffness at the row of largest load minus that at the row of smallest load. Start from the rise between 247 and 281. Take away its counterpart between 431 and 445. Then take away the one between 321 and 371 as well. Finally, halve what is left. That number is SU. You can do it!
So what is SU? -17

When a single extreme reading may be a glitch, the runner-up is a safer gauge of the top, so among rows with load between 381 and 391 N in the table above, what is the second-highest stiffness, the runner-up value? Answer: 105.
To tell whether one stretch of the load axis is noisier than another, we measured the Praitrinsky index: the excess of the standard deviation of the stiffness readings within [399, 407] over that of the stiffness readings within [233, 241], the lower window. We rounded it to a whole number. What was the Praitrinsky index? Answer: 5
